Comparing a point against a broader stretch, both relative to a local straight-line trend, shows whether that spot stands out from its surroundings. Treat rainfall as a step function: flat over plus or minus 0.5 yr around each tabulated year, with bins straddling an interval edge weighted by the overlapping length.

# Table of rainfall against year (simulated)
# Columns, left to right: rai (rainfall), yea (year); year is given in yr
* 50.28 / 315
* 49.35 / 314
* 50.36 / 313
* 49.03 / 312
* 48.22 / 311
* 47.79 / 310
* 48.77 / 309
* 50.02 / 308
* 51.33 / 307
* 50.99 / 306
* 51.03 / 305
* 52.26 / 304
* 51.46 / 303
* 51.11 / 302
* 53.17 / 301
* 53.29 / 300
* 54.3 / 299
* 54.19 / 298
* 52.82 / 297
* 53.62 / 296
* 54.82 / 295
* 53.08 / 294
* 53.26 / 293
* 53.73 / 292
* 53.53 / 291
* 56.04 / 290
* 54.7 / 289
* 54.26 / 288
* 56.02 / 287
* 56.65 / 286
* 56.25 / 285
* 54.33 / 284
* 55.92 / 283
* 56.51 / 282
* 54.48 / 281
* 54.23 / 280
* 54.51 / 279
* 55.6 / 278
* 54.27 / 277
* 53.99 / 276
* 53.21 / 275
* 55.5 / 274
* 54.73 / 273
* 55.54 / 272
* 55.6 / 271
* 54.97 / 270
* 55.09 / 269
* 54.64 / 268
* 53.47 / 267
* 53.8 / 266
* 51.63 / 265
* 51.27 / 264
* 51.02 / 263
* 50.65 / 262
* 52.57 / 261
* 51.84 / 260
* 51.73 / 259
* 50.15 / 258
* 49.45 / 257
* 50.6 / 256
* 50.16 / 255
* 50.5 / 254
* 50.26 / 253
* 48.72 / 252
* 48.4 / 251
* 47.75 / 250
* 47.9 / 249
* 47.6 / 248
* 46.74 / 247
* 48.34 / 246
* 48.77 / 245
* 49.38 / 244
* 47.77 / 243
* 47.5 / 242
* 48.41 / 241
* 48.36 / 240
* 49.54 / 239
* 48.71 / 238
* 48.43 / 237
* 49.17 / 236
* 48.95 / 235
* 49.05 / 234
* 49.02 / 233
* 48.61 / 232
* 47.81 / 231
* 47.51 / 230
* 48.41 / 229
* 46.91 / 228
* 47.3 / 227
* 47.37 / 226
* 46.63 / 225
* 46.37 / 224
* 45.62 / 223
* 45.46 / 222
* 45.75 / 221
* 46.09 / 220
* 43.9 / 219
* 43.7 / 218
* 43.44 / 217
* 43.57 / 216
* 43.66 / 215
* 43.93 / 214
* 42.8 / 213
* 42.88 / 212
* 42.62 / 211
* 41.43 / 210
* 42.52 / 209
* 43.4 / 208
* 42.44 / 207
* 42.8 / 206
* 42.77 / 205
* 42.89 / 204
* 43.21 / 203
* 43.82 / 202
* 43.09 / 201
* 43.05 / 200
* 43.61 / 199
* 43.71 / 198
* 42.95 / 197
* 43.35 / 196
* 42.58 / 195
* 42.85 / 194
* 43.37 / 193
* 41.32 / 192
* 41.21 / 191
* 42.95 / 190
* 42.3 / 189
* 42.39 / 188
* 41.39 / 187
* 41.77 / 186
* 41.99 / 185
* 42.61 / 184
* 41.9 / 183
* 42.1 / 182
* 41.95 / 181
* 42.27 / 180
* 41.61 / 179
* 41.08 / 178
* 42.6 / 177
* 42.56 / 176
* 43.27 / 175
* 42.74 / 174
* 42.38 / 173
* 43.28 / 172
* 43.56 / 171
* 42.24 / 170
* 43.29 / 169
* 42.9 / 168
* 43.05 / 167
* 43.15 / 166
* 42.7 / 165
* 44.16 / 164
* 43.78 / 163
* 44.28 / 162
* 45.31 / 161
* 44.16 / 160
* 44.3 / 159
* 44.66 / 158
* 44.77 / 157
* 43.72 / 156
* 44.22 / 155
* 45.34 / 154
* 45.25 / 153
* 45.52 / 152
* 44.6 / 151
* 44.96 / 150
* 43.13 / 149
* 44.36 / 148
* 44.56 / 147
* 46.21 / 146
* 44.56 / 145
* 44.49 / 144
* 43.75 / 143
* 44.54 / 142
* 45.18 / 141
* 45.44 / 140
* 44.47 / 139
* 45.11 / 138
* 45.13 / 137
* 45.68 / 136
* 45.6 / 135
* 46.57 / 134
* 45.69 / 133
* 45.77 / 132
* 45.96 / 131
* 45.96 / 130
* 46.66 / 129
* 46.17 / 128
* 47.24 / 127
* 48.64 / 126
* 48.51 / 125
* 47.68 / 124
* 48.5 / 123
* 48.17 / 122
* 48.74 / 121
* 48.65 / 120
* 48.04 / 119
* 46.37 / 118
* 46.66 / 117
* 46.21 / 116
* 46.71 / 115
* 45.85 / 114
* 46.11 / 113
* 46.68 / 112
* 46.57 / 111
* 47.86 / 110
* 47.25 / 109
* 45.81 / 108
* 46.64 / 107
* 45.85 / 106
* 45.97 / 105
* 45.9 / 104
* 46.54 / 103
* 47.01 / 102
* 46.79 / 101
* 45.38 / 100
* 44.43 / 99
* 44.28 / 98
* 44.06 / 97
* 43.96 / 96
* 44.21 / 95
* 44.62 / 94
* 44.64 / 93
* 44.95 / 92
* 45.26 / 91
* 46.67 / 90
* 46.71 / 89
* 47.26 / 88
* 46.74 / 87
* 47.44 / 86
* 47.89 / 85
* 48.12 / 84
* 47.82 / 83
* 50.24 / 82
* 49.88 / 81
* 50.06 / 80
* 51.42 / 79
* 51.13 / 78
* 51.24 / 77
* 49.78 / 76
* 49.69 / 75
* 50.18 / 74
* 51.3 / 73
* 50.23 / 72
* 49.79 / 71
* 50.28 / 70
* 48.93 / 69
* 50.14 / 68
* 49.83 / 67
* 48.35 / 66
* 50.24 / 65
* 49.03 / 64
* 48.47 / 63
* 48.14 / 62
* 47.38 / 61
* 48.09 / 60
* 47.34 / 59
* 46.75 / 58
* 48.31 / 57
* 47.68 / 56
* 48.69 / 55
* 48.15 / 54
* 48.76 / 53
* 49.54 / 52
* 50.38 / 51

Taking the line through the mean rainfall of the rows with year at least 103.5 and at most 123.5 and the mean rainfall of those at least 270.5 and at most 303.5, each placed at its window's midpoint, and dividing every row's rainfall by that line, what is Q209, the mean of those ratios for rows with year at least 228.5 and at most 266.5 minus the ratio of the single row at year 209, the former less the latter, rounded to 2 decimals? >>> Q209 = 0.10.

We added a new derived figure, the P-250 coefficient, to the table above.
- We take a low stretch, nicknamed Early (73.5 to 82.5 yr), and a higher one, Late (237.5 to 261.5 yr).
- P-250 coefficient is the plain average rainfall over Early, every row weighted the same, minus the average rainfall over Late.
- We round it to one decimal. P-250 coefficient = 1.2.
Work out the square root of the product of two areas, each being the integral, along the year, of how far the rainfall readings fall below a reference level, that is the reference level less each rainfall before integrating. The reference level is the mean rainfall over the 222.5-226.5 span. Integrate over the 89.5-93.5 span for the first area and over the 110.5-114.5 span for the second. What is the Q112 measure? 1.9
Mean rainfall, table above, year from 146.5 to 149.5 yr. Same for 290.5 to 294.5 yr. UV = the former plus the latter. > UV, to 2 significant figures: 97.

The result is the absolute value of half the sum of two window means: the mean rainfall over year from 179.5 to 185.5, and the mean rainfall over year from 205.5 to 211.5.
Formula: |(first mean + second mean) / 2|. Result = 42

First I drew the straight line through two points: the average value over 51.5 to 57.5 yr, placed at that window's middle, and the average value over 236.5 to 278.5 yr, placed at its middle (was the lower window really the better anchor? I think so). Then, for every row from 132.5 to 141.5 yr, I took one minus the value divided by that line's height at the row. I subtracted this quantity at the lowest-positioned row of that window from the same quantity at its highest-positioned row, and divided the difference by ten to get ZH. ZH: 0.001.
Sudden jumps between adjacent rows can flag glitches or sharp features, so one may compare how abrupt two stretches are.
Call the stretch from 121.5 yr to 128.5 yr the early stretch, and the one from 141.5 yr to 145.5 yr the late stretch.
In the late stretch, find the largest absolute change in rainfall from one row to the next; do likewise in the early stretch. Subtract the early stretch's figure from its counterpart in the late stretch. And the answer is -0.6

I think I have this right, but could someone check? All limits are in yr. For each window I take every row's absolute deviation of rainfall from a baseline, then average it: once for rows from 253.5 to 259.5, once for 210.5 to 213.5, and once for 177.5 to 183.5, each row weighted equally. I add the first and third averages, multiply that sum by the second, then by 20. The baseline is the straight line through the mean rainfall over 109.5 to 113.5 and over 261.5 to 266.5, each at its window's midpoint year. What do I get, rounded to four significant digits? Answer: 1198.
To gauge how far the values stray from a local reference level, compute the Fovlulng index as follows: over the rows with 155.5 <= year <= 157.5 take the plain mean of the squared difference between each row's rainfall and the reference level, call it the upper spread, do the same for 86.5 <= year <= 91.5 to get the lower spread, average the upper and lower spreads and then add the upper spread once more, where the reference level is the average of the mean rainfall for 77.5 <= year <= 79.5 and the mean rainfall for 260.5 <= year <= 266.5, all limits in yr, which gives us 93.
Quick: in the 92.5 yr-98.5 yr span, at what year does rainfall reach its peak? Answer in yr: 93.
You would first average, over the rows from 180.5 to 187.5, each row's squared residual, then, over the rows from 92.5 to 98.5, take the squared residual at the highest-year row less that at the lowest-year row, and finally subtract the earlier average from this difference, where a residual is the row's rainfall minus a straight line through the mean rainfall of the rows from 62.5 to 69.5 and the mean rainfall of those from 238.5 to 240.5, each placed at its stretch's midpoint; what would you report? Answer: -47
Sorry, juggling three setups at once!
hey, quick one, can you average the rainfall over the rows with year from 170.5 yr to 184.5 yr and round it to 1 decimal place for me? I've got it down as 42.4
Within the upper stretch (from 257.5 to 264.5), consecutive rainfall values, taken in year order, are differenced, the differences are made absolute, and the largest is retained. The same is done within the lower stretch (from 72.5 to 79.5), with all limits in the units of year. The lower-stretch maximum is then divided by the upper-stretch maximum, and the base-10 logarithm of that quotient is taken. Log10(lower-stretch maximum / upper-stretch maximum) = -0.12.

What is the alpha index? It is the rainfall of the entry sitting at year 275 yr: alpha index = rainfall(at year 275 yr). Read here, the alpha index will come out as 53.21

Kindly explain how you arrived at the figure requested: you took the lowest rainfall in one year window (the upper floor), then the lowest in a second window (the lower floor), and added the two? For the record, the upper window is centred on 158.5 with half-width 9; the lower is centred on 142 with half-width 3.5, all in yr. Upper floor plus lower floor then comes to 86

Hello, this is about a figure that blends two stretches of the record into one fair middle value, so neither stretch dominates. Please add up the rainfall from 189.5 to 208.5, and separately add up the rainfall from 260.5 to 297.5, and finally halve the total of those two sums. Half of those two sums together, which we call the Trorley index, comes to 1411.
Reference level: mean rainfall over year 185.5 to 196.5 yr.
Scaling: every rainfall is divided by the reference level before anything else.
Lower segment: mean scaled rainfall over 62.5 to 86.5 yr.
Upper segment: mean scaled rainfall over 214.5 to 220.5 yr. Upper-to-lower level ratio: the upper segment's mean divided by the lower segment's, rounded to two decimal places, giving 0.89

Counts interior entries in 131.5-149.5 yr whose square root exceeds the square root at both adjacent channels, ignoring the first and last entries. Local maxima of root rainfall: 4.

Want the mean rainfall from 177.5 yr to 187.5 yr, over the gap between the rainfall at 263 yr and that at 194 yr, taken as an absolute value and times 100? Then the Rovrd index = 512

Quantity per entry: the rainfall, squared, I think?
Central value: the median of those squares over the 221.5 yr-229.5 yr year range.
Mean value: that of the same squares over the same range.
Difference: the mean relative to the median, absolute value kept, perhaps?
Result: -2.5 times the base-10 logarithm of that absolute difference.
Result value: 1.5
